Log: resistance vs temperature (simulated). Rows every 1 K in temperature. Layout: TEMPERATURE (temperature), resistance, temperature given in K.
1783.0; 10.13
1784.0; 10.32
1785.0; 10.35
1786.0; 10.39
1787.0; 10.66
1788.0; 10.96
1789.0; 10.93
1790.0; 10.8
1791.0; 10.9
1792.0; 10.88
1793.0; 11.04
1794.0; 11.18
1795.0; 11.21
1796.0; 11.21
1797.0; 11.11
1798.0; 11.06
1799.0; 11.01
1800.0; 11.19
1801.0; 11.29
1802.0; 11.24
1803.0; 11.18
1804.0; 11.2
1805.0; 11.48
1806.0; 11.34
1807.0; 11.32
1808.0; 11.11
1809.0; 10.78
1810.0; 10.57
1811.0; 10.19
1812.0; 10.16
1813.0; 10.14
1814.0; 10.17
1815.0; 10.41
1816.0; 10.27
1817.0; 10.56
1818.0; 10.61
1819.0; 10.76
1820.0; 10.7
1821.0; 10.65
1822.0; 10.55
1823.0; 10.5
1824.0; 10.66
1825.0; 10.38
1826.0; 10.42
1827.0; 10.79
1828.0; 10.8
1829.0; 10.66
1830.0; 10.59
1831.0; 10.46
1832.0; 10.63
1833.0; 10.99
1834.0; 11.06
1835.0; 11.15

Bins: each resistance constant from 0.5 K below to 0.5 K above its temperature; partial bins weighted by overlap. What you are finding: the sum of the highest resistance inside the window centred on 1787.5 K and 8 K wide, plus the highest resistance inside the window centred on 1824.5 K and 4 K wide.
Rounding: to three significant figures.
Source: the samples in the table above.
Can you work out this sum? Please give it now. 21.6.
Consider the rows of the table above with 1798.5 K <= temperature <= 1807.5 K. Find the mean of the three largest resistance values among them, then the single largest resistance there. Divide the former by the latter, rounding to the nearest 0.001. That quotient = 0.991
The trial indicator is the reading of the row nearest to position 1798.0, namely 11.06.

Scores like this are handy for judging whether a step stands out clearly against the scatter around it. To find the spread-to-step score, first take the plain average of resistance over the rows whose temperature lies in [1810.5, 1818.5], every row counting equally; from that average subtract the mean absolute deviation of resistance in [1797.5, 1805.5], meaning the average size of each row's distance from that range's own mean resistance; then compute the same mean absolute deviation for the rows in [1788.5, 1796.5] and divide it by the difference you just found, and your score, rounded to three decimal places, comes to 0.014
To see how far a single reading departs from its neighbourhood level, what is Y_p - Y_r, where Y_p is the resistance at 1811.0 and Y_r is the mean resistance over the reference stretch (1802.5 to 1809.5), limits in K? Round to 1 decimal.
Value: -1.0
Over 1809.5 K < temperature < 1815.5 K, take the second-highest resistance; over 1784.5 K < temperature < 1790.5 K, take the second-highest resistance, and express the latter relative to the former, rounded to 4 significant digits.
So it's 1.050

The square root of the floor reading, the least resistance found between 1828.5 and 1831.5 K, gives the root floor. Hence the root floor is 3.23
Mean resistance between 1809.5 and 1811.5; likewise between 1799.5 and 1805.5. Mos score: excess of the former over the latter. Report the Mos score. -0.88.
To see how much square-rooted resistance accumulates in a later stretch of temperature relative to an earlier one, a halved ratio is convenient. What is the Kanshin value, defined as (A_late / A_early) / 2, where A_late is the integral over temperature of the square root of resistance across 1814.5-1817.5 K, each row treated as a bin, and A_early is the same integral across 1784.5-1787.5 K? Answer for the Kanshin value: 0.499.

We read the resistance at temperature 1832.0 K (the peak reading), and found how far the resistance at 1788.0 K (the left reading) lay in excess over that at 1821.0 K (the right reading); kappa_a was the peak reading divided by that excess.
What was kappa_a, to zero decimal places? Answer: 34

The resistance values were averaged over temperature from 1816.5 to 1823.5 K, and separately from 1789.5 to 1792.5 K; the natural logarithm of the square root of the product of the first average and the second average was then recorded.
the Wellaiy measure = 2.37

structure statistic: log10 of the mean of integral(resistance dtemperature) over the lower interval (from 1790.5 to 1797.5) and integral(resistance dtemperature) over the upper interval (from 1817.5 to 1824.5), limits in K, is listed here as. 1.88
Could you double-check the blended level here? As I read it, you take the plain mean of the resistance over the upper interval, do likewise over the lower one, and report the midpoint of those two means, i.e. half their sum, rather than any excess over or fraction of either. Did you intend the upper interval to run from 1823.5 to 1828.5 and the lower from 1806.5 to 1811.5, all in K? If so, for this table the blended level 10.7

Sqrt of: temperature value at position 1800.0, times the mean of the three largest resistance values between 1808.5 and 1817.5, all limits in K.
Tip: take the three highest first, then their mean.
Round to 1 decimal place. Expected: 10.9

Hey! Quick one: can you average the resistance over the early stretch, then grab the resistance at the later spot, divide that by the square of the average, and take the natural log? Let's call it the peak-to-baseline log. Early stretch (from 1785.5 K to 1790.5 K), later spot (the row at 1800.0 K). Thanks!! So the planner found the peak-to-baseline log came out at -2.33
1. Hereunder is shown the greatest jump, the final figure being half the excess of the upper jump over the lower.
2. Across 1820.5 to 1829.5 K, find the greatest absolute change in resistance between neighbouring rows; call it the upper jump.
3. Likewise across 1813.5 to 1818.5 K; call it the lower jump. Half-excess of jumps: 0.04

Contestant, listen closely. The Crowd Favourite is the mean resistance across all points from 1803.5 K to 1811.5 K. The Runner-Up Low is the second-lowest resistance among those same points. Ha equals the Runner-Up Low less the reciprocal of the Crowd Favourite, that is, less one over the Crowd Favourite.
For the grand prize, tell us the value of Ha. 10.48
